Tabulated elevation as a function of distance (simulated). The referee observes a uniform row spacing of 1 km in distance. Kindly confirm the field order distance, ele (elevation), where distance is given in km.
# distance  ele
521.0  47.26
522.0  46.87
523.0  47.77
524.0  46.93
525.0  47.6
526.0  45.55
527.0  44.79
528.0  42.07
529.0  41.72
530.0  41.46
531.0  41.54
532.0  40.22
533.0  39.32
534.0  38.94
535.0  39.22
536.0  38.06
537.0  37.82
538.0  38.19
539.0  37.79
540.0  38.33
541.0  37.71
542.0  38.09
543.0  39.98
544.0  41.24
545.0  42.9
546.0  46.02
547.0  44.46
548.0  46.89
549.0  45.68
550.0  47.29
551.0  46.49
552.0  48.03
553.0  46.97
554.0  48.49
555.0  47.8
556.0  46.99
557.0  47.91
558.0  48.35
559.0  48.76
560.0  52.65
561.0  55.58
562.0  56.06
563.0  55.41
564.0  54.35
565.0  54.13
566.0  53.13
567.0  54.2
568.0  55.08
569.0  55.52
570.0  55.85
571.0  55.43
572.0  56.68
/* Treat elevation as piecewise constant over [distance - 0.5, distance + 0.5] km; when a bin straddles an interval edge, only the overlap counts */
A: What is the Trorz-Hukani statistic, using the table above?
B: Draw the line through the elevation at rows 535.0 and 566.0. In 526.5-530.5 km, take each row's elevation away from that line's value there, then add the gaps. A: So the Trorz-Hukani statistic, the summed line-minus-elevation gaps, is -25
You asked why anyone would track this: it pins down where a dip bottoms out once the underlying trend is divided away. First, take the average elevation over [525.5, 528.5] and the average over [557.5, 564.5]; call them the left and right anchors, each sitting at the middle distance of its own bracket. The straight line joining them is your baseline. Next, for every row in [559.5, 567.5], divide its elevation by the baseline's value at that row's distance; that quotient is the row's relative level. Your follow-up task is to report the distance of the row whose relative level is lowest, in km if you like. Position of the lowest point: 566.0 km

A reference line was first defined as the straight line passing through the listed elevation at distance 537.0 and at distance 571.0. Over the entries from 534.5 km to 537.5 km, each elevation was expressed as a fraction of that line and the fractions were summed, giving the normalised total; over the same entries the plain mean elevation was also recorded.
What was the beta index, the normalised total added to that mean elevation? 41.5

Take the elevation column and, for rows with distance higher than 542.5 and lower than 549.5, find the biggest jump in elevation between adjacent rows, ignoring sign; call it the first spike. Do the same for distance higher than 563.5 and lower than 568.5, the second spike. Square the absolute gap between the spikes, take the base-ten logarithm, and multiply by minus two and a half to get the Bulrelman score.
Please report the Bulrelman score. -1.6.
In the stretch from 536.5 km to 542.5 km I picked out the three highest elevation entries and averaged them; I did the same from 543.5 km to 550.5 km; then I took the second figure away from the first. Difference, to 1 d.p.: -8.5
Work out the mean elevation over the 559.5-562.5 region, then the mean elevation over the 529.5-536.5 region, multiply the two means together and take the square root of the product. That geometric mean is 47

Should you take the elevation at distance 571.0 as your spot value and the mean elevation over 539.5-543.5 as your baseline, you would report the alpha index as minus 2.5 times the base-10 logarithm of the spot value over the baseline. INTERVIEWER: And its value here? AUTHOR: -0.39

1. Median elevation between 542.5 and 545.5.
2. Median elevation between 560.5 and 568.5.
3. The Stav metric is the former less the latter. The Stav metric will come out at -13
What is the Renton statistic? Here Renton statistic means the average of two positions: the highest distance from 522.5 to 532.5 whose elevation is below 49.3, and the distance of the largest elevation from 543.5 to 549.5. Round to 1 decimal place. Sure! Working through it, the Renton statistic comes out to 540.0 km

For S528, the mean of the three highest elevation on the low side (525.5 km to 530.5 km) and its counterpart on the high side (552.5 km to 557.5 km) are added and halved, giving 46.1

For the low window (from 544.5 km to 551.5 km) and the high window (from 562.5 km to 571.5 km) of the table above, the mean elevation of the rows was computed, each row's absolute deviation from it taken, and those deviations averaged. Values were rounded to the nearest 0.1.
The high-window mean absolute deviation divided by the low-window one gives 0.7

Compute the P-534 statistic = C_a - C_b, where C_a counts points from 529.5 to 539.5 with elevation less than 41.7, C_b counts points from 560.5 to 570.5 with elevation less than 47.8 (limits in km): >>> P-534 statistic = 10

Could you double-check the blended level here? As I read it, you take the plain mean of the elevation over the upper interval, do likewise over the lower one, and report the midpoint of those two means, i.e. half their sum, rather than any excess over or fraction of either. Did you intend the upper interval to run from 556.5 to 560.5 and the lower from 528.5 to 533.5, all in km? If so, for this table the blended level 45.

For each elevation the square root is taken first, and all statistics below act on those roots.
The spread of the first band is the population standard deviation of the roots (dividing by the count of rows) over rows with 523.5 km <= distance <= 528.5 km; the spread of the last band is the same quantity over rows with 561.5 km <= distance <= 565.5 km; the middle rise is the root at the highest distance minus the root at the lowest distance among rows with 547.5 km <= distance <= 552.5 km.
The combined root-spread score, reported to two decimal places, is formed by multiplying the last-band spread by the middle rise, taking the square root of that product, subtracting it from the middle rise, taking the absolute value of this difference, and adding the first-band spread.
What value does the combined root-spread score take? 0.16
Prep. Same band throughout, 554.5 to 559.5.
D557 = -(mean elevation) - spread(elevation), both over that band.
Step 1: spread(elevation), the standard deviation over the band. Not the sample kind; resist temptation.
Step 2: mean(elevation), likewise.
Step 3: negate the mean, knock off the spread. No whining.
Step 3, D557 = -49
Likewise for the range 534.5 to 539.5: -39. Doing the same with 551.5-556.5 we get -48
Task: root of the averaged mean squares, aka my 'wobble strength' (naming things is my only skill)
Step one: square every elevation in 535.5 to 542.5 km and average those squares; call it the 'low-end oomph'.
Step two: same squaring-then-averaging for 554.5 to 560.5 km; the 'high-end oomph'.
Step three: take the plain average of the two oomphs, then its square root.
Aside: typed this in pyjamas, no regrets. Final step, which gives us 44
